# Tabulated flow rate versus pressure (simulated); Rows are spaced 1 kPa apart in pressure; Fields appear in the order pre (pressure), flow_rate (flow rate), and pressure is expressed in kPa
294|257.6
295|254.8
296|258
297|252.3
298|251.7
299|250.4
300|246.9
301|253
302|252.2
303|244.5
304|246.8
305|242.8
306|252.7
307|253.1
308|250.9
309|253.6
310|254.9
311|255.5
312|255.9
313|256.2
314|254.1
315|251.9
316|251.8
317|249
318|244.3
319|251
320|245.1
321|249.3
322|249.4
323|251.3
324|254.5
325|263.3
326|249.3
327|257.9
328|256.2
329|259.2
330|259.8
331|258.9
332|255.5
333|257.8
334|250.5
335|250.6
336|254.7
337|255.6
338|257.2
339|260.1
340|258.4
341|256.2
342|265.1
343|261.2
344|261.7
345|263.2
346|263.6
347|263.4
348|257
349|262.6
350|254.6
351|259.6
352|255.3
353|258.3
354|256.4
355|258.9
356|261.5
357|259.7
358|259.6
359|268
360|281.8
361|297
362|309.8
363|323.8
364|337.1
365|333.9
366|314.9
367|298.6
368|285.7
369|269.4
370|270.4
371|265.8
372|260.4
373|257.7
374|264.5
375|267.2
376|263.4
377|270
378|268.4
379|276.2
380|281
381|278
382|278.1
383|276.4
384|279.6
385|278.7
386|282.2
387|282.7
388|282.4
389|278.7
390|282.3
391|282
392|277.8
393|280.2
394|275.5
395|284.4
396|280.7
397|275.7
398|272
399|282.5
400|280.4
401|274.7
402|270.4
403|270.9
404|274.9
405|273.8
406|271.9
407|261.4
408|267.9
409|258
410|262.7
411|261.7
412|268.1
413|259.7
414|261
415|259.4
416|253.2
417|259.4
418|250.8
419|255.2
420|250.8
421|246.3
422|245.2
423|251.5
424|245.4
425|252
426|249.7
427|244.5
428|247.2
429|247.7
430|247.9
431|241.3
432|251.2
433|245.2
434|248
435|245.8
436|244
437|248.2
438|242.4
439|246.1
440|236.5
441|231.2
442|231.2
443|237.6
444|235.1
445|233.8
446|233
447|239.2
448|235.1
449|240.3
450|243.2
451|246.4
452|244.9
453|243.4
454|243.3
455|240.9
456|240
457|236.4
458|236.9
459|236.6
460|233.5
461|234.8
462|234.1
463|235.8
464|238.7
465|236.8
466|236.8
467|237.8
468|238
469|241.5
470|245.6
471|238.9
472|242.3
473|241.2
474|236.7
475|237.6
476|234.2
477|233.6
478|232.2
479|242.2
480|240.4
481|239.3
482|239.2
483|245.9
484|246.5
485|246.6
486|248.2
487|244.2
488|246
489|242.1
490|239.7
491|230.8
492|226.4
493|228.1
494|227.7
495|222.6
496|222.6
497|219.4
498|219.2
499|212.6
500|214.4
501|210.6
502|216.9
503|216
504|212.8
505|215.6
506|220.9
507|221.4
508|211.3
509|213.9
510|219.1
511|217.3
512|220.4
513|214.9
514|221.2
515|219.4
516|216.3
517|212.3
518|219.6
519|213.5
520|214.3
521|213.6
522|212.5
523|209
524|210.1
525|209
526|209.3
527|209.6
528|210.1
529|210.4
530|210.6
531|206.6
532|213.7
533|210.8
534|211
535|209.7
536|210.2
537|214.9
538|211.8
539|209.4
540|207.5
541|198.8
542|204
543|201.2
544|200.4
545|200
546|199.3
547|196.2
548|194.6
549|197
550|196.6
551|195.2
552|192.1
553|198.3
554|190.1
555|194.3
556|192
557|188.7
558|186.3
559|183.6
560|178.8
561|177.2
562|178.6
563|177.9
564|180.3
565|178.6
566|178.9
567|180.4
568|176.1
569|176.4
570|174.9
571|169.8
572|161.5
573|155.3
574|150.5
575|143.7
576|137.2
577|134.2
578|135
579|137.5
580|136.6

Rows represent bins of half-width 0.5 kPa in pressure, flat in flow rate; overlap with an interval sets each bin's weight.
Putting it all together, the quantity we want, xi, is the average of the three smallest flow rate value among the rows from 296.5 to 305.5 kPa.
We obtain 245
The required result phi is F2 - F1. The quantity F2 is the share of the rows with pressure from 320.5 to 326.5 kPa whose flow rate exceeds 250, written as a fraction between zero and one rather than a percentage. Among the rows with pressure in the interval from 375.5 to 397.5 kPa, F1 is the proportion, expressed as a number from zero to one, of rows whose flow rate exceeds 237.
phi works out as -0.50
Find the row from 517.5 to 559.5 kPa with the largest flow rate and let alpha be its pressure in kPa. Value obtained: 518 kPa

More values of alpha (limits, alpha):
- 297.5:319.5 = 313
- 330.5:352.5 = 342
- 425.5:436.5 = 432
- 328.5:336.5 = 330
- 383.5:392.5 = 387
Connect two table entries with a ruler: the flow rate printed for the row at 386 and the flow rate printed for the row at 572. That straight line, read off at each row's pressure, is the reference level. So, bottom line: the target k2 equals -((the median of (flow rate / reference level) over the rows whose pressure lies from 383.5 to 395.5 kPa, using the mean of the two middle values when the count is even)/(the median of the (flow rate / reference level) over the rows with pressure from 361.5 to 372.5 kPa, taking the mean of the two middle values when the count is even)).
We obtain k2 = -0.99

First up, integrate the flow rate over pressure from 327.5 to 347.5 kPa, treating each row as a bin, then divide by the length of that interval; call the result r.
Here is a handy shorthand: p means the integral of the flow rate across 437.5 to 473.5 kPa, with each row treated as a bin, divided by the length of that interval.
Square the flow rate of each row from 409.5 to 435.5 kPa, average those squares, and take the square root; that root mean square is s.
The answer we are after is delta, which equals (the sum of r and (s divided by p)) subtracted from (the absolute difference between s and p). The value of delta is -246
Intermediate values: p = 239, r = 258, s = 252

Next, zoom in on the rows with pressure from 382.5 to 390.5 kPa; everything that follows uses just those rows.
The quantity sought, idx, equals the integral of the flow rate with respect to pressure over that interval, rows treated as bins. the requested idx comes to 2243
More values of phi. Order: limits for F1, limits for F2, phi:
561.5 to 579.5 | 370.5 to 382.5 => 1.00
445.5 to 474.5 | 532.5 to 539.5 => -0.59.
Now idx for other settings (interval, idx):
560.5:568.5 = 1428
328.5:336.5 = 2047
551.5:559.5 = 1525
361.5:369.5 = 2473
